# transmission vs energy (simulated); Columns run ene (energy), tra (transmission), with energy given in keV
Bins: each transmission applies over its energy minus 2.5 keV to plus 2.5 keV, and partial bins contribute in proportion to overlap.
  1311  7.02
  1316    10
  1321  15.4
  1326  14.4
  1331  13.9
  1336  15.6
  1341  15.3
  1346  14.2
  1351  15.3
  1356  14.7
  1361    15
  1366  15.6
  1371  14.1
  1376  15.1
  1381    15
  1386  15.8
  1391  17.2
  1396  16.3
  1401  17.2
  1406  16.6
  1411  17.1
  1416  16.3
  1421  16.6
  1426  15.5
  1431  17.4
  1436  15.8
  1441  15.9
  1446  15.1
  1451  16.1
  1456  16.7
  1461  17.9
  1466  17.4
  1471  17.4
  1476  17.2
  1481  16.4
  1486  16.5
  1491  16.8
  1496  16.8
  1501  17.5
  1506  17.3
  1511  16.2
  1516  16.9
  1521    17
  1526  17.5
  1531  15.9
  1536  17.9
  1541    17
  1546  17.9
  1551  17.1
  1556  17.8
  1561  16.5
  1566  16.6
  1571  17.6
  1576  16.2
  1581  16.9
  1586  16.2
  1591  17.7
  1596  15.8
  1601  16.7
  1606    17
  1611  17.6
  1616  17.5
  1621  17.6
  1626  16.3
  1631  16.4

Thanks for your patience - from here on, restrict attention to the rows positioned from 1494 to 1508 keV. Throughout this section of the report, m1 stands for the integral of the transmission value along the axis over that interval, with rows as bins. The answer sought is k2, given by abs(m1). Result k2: 241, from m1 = 241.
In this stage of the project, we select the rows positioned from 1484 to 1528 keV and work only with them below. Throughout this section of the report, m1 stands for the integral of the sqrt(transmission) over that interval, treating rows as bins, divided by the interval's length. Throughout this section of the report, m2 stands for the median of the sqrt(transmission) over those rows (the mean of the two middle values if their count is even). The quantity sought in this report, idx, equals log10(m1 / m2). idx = 0.0005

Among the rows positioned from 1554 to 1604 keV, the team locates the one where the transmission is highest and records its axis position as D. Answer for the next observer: 1556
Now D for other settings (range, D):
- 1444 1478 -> 1461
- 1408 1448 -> 1431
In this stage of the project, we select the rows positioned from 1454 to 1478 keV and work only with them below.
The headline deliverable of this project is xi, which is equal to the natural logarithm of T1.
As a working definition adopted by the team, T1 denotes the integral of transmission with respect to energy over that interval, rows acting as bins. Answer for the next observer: 6.0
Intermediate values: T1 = 416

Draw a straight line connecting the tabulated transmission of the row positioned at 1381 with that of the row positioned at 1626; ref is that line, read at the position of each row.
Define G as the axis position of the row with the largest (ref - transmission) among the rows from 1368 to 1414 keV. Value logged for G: 1371 keV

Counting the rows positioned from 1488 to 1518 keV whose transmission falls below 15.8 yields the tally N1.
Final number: 0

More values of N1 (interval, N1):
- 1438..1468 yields 1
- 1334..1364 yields 6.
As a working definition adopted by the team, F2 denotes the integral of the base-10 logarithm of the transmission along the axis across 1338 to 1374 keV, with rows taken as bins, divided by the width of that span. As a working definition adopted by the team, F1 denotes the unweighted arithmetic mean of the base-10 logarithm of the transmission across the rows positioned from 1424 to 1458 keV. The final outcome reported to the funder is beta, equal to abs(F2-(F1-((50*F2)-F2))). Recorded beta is 57.4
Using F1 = 1.21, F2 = 1.17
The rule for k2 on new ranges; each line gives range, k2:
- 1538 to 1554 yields 278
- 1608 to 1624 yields 280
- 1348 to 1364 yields 240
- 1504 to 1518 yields 235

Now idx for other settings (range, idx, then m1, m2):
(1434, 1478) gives -0.0013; 4.07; 4.09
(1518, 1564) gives 0.0008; 4.14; 4.14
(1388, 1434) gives 0.0008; 4.08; 4.07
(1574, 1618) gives -0.0008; 4.10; 4.11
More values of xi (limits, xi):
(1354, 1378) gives 5.9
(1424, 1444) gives 5.8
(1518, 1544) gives 6.1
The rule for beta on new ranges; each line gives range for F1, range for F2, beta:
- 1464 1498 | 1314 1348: 56.2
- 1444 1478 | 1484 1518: 60.1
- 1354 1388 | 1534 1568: 60.7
